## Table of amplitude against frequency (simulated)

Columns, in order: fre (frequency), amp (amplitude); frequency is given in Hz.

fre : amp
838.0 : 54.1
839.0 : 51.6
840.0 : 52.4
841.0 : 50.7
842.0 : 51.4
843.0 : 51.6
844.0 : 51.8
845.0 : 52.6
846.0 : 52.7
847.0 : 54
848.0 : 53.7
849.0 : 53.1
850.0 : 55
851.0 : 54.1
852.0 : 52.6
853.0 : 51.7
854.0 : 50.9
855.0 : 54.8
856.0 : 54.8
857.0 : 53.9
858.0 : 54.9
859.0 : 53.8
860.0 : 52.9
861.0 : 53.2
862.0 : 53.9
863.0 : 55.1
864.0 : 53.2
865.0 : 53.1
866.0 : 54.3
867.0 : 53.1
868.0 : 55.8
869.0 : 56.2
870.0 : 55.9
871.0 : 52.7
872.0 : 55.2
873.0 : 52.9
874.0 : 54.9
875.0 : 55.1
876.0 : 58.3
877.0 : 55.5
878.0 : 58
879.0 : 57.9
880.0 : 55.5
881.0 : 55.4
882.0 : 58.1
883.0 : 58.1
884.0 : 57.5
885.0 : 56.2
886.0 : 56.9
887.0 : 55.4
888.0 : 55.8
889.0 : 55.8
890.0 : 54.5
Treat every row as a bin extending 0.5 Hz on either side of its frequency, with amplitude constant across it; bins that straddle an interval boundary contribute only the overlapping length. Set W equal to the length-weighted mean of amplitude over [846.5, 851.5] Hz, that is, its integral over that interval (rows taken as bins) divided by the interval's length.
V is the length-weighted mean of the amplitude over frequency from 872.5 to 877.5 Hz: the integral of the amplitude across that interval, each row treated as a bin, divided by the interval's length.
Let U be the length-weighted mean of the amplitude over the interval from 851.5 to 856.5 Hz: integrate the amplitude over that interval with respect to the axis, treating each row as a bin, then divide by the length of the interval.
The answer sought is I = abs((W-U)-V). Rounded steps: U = 53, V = 55.3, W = 54.0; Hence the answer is 54.3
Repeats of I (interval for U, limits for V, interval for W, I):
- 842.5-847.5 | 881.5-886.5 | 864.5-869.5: 55.4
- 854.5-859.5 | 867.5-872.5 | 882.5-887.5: 52.8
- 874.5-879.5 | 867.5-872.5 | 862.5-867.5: 58.4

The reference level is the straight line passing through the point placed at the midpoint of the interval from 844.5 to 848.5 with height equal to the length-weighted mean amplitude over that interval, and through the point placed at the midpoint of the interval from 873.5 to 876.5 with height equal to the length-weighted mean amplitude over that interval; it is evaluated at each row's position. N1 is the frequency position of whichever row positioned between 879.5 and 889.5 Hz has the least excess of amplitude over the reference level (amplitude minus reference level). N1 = 887.0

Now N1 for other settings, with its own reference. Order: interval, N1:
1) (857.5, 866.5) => 865.0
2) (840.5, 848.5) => 841.0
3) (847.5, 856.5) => 854.0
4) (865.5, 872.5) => 871.0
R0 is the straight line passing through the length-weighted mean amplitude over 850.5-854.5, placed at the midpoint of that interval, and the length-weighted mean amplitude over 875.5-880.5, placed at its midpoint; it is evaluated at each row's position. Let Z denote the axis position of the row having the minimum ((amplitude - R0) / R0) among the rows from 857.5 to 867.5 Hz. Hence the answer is 867.0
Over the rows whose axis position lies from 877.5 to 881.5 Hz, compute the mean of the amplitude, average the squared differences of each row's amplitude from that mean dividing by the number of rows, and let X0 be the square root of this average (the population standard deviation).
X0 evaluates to 1.25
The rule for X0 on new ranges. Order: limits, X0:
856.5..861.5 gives 0.69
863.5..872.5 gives 1.33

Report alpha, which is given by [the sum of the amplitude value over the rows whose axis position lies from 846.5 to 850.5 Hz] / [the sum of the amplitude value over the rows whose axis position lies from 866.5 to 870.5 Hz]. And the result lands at 0.98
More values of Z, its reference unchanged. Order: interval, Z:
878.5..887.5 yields 887.0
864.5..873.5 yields 873.0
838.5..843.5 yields 841.0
